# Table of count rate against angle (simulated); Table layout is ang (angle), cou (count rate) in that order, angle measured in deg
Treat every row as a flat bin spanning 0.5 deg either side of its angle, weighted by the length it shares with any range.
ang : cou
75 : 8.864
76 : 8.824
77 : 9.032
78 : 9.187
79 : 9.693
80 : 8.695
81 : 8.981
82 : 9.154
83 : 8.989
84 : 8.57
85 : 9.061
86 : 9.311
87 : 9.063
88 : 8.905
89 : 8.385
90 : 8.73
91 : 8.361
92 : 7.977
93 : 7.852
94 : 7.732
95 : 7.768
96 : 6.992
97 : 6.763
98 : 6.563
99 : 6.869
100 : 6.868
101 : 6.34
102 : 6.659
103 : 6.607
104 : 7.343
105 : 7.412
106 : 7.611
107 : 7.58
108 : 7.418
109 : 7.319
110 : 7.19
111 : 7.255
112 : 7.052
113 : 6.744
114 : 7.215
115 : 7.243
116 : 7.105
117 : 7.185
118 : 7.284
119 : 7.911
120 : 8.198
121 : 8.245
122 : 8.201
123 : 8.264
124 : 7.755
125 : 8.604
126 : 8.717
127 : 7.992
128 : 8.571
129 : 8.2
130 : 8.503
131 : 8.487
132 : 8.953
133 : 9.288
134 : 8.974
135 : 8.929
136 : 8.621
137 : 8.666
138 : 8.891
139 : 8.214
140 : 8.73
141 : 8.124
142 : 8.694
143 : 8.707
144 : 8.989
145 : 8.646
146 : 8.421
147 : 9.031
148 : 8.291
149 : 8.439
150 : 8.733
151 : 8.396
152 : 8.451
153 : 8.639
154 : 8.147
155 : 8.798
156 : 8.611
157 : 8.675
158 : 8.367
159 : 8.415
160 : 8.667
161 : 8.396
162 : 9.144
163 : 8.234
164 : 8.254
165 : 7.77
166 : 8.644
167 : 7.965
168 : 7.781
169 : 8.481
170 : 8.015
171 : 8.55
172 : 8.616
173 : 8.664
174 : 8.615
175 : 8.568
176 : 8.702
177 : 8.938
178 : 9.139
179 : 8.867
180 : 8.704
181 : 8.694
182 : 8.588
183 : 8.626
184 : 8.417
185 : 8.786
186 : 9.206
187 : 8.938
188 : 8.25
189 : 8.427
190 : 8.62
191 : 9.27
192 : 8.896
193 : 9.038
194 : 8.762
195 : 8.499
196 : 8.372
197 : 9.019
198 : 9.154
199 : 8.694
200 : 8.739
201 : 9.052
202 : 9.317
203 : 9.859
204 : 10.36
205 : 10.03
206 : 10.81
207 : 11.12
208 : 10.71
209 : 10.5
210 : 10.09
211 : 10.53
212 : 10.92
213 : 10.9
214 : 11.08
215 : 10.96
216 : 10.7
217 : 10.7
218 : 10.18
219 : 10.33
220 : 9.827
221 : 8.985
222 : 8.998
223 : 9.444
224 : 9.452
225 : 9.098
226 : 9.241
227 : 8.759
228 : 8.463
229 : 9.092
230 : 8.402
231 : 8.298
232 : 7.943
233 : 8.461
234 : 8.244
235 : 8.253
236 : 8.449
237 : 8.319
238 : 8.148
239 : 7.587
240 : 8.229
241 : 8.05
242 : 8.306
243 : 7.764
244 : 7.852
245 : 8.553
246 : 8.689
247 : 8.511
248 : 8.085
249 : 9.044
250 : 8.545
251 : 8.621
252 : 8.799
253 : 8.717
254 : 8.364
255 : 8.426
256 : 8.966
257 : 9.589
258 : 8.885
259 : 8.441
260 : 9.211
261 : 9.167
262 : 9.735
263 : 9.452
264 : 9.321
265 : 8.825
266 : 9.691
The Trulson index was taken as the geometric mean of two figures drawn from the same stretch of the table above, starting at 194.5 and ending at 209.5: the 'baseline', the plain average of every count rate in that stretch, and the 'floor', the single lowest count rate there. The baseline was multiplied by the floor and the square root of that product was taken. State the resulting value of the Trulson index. 8.97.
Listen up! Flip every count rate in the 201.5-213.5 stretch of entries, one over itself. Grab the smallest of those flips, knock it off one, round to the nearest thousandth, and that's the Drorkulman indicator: 0.910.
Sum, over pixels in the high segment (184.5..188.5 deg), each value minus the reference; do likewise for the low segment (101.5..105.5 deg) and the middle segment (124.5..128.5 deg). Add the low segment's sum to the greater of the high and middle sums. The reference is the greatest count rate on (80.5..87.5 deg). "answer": -11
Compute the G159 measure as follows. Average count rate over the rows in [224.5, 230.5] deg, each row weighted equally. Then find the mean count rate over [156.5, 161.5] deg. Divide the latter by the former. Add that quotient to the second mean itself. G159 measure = 9.5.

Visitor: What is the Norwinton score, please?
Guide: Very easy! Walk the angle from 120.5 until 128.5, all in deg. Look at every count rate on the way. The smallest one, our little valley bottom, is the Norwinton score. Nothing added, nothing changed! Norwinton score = 7.755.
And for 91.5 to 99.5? 6.563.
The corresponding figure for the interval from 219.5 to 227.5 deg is 8.759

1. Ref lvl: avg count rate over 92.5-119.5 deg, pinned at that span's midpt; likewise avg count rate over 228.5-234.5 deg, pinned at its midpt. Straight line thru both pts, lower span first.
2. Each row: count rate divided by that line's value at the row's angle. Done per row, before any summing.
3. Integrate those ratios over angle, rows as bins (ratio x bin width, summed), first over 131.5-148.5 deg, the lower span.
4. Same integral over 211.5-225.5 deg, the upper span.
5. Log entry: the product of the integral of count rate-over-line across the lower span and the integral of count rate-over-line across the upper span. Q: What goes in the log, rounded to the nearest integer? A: 337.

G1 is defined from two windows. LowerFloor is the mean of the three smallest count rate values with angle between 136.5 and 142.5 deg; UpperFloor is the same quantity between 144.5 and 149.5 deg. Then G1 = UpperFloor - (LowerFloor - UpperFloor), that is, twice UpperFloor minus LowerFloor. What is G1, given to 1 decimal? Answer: 8.4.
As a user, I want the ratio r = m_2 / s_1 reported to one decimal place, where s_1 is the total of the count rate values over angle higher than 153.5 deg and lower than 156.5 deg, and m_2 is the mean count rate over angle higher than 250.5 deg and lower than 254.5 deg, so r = 0.3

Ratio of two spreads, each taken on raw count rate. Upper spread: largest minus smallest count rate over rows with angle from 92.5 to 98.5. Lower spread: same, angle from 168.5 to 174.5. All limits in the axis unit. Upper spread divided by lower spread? 2.0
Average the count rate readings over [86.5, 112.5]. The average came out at 7.5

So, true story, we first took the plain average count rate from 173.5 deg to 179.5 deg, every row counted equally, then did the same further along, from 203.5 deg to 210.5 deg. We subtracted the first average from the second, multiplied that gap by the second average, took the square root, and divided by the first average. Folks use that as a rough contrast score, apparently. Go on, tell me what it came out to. 0.48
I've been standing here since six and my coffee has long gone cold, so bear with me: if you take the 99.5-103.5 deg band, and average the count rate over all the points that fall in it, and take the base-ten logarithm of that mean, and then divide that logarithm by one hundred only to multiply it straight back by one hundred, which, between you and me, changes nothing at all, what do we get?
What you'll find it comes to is 0.821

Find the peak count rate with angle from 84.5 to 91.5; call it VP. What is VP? 9.311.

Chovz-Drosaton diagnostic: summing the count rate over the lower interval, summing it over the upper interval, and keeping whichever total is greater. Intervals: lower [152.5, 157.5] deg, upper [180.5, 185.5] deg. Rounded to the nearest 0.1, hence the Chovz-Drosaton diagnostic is 43.1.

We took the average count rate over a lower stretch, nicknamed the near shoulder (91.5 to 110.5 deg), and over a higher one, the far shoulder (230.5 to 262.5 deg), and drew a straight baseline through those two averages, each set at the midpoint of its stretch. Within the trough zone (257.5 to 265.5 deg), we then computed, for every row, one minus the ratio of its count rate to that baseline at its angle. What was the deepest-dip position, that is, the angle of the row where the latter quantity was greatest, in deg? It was 259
